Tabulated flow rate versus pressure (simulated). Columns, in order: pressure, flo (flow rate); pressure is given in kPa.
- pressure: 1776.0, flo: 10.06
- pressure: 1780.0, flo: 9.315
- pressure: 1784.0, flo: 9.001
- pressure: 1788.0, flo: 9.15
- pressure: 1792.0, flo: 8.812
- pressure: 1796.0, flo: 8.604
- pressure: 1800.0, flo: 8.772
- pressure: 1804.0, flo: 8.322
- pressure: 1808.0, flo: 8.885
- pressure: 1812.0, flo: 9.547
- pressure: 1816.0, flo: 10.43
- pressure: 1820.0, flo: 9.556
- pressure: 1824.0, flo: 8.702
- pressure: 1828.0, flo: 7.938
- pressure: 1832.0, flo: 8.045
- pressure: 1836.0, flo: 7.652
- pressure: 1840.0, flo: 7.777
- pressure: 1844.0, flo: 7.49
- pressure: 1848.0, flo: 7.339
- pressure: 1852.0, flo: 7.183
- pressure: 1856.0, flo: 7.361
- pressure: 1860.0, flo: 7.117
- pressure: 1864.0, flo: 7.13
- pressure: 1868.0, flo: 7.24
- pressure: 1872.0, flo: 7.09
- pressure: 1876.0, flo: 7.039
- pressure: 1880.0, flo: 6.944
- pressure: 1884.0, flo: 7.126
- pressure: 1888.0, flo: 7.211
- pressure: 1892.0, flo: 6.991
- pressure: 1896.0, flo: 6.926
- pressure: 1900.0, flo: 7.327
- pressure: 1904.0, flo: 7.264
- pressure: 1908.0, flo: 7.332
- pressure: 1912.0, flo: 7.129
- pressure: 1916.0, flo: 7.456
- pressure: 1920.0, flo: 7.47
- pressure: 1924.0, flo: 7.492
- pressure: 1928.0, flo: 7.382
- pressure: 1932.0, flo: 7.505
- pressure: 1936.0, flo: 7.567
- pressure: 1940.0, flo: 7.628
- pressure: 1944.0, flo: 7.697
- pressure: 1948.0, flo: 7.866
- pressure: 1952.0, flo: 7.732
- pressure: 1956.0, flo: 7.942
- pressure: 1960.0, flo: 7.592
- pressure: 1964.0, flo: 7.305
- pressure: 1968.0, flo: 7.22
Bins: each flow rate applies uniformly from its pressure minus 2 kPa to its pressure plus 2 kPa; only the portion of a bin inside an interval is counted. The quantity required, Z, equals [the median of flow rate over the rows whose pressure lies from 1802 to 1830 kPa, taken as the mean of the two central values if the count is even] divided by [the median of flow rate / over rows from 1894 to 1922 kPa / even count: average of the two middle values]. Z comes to 1.21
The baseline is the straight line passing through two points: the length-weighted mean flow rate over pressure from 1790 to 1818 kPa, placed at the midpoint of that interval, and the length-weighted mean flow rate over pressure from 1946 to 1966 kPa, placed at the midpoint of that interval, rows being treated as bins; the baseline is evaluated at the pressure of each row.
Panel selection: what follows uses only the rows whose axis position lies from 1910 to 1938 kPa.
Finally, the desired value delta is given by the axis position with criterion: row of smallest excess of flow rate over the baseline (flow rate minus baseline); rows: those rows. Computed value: 1912.0 kPa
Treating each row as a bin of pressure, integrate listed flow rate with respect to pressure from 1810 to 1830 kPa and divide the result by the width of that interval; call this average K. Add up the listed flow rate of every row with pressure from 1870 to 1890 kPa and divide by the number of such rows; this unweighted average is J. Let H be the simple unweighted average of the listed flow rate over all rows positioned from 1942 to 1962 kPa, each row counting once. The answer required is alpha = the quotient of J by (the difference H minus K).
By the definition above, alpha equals -4.8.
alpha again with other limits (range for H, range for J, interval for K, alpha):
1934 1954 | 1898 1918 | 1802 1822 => -4.4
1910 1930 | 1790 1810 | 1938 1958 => -22.4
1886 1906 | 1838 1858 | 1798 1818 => -3.6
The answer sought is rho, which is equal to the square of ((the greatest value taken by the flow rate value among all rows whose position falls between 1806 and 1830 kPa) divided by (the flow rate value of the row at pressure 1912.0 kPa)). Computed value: 2.14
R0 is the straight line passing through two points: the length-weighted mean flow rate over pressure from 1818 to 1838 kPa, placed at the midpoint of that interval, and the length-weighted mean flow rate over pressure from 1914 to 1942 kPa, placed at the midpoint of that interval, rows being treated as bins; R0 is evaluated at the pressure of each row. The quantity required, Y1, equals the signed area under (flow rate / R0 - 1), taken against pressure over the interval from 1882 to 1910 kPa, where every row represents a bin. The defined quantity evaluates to -2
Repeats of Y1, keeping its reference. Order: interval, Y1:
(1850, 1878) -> -3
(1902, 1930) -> -1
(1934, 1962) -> 2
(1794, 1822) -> 2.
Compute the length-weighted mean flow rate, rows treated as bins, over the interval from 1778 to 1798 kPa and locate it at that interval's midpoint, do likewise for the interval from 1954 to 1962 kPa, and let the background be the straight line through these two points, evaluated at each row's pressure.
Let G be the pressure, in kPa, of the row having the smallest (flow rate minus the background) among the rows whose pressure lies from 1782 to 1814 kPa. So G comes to 1804.0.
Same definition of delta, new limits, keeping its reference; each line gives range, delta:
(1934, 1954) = 1936.0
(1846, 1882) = 1852.0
